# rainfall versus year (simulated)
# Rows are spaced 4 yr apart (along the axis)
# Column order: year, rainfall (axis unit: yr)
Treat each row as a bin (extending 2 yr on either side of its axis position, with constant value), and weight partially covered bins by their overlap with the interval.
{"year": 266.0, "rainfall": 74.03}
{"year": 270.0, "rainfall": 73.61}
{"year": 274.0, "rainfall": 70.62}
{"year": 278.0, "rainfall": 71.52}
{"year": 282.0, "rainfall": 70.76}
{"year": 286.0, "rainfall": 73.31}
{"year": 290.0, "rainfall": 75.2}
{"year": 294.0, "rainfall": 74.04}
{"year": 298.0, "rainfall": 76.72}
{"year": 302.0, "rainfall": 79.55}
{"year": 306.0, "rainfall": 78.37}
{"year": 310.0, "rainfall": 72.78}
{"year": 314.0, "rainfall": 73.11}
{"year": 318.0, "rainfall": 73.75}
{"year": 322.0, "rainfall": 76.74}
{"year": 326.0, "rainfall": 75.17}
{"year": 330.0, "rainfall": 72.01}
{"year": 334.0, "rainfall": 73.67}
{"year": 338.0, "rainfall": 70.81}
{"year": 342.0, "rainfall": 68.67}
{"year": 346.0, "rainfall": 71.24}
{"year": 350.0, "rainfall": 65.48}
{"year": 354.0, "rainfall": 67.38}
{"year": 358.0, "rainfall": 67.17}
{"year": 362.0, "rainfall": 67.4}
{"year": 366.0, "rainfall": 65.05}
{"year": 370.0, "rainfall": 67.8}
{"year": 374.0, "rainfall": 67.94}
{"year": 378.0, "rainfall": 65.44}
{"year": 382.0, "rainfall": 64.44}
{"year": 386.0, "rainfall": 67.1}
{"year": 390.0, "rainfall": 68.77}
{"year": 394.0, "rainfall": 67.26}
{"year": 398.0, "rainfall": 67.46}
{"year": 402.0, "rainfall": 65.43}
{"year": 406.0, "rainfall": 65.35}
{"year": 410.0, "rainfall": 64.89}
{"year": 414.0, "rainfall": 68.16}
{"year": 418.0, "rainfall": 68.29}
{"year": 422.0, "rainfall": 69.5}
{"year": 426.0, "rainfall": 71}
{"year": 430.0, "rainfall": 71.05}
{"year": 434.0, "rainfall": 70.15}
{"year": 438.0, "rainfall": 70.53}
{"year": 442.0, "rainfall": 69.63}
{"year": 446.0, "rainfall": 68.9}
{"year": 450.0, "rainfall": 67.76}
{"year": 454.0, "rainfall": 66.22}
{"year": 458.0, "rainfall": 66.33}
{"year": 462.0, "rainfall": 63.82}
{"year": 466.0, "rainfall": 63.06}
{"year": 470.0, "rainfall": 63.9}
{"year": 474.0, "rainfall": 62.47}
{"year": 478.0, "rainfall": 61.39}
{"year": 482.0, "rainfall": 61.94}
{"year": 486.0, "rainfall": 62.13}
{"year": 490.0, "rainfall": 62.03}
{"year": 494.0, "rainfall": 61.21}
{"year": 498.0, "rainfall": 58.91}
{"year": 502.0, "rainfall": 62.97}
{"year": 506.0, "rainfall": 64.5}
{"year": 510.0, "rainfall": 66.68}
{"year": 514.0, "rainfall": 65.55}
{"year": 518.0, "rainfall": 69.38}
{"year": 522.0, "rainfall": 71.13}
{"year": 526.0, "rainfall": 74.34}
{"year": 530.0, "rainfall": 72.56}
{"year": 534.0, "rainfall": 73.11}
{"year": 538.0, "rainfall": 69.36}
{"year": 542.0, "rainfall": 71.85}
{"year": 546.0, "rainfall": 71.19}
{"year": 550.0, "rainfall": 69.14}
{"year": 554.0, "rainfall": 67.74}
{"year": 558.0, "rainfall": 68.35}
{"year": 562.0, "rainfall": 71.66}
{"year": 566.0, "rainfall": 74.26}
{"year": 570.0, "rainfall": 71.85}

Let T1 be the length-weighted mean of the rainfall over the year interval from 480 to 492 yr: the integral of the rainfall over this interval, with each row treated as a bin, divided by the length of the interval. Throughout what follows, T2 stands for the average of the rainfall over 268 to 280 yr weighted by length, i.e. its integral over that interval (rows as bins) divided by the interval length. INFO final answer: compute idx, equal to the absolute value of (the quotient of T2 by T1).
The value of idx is 1.16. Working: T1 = 62.0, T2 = 72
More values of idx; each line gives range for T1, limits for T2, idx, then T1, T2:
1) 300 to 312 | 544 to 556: 0.90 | 76.9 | 69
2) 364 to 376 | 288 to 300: 1.13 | 66.9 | 75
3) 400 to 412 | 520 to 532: 1.11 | 65.2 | 73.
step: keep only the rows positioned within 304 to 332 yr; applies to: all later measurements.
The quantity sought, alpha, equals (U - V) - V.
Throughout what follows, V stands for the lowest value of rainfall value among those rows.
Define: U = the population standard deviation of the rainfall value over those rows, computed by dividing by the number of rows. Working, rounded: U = 2.14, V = 72.01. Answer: -142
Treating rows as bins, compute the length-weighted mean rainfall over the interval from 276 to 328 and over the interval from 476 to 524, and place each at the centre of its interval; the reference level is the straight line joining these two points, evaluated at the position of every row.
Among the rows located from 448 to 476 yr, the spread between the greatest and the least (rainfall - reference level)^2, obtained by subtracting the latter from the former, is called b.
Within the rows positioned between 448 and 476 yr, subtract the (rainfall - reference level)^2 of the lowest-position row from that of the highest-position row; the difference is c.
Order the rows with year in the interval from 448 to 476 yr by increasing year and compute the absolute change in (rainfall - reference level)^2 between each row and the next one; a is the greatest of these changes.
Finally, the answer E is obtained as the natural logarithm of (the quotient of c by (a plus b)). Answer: -0.6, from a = 6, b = 9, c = 7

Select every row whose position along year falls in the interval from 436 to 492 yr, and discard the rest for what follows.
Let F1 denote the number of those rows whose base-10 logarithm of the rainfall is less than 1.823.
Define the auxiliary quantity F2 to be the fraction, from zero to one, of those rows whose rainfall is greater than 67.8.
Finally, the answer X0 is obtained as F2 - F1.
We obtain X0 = -10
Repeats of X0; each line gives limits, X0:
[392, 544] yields -18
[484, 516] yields -7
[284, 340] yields 1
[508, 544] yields 0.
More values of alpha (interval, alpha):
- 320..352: -128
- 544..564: -134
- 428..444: -139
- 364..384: -127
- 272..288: -140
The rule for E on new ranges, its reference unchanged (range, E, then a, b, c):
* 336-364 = -1.9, 43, 43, 13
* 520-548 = -1.8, 69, 83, 24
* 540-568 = -0.9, 70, 147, 89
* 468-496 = -0.9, 6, 11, 7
